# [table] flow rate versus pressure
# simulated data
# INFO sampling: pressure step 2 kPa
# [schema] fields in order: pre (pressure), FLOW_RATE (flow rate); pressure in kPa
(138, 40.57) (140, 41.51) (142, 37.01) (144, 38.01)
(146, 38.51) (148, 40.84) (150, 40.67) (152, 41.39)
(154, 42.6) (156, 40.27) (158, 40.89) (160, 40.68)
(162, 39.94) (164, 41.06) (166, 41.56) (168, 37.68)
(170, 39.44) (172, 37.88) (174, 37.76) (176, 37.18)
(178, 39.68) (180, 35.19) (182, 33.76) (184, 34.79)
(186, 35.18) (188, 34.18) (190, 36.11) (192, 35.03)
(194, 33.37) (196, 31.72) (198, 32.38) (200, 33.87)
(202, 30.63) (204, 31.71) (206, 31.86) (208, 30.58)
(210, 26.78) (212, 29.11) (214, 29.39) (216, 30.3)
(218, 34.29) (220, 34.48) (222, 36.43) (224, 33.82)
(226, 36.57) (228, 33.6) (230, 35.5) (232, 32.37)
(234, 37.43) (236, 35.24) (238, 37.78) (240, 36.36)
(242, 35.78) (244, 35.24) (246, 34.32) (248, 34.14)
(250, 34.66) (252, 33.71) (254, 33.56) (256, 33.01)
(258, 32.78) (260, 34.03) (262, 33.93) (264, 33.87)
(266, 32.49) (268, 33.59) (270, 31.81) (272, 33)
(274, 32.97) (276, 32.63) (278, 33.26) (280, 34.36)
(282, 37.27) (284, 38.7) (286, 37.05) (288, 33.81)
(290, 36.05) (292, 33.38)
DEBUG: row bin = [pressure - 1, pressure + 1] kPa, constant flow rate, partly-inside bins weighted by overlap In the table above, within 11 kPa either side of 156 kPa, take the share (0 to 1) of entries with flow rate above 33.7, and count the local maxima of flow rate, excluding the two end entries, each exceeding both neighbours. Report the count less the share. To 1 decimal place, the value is 2.0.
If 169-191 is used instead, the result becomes 1.0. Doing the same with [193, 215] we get 1.9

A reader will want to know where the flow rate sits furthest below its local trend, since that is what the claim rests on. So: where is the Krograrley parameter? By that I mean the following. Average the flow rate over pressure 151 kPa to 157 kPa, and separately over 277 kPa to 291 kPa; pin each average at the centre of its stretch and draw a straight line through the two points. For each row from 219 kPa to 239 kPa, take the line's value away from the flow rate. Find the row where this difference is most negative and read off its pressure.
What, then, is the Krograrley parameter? 232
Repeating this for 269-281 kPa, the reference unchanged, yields 270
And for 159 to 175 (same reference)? 168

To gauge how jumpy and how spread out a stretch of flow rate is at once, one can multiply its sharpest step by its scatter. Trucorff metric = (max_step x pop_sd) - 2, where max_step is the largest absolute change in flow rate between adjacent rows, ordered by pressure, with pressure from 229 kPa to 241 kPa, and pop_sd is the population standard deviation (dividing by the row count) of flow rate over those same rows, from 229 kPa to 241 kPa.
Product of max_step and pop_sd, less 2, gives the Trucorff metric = 7.0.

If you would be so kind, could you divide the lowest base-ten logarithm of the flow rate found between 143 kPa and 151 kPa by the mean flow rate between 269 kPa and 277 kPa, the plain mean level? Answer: 0.048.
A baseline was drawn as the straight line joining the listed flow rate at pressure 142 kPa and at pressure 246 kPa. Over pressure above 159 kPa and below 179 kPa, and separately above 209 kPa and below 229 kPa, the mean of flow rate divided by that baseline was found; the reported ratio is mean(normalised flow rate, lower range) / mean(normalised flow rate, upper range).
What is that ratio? 1.17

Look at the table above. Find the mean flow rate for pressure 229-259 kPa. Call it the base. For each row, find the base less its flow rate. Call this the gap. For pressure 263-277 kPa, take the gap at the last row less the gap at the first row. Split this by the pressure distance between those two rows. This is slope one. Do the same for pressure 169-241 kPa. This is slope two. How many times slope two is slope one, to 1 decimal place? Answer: 2.3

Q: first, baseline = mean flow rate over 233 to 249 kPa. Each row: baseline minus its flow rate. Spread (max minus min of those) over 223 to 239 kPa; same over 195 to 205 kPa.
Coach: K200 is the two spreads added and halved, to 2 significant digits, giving 4.3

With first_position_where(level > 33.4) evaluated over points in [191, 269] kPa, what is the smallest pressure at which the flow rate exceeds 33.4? 192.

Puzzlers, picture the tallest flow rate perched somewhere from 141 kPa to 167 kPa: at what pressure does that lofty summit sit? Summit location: 154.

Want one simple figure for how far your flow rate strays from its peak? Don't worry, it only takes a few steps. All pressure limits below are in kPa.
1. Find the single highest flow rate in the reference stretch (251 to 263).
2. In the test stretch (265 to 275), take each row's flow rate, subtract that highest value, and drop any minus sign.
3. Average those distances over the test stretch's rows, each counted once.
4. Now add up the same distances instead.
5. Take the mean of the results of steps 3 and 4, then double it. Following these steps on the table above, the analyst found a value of 7.5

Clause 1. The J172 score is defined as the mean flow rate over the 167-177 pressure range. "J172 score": 38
